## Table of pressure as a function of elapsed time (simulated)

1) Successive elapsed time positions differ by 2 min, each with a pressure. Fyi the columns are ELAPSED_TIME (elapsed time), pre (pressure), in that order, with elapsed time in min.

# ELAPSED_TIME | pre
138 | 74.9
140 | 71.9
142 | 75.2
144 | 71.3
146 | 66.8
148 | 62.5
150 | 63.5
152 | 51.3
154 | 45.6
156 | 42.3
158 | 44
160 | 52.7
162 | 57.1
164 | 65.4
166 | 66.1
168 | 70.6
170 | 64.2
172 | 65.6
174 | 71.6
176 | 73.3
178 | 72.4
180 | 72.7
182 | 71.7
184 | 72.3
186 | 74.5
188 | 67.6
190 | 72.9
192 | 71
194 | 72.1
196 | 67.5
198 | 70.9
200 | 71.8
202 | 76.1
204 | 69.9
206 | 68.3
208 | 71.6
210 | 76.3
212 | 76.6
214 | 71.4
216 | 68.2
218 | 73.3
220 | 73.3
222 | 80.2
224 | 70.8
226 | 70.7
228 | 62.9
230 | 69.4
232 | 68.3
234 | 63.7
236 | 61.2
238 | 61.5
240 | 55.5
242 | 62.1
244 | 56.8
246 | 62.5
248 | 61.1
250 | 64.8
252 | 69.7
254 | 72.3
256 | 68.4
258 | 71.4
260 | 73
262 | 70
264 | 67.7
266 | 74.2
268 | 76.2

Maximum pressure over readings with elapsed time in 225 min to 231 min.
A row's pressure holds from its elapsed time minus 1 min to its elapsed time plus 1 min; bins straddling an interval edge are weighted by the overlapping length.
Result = 70.7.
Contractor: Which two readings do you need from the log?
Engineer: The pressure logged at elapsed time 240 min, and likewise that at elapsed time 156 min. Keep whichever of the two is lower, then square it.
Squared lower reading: 1789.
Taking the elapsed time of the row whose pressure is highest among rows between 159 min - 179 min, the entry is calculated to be 176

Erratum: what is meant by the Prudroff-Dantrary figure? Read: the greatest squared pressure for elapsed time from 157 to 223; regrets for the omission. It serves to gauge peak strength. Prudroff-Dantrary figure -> 6432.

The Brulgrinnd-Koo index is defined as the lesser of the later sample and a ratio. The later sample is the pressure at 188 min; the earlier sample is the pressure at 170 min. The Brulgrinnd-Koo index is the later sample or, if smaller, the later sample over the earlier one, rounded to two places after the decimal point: 1.05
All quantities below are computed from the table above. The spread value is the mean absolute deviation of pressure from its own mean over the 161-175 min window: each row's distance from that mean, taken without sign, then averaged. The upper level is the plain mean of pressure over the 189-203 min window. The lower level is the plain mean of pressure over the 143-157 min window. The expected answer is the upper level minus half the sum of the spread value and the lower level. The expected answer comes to 41.4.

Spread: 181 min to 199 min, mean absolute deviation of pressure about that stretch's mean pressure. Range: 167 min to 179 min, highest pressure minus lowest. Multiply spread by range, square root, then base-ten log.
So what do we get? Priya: 0.60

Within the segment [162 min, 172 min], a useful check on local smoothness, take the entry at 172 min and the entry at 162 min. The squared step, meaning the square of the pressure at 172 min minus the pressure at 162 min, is 72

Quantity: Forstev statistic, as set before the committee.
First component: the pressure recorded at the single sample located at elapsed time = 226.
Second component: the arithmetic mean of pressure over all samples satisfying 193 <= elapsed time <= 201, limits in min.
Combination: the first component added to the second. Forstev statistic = 141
